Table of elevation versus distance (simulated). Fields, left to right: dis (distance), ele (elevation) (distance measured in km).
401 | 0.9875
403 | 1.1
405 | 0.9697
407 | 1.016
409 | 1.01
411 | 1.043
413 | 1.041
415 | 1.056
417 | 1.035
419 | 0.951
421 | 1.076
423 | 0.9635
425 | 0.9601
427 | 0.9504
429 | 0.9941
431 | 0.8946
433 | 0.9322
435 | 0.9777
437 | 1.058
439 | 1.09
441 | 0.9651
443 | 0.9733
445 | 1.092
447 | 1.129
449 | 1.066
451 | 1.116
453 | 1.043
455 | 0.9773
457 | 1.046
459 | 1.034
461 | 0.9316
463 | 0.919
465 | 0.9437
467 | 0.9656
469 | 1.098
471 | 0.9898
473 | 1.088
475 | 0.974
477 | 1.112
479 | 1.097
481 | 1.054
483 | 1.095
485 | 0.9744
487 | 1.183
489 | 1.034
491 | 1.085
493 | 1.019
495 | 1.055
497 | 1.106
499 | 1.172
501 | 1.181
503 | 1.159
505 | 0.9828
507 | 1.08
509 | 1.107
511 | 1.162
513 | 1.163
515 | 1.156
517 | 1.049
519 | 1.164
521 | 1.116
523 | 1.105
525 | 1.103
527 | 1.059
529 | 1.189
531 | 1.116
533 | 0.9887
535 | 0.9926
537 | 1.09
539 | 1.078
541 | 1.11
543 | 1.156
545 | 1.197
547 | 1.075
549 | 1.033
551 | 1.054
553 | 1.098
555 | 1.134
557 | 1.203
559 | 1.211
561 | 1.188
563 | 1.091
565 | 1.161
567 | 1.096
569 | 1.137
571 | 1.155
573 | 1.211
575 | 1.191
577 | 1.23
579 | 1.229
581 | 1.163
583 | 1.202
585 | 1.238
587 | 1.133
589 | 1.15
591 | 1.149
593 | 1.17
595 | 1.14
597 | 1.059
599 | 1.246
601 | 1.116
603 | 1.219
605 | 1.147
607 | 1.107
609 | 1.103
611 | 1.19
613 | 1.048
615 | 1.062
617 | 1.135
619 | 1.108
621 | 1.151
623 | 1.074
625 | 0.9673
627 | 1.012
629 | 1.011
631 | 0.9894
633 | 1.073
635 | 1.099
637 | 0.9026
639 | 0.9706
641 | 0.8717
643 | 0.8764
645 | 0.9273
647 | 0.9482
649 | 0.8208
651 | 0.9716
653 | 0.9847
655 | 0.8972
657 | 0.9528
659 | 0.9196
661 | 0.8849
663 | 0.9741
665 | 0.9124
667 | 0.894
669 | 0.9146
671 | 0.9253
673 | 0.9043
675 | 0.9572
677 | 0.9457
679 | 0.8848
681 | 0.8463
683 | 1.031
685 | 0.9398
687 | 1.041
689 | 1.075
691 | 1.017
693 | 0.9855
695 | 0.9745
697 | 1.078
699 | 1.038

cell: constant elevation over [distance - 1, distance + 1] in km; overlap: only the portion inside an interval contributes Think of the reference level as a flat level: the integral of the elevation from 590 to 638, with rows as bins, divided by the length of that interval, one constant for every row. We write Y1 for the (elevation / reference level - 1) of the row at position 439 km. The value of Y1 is 0.00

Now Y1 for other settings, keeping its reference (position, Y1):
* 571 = 0.05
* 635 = 0.00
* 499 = 0.07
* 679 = -0.19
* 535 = -0.09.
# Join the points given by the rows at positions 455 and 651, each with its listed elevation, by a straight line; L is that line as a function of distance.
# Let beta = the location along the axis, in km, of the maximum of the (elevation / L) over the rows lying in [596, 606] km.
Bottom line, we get 599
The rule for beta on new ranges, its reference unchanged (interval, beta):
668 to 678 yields 675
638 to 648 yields 639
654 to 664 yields 663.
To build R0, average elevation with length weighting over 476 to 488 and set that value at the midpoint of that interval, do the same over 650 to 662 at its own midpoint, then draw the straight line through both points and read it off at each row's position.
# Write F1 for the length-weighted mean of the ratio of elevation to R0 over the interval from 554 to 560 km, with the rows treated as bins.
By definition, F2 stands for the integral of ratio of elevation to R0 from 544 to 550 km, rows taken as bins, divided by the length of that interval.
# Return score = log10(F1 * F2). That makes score 0.09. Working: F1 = 1.16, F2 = 1.07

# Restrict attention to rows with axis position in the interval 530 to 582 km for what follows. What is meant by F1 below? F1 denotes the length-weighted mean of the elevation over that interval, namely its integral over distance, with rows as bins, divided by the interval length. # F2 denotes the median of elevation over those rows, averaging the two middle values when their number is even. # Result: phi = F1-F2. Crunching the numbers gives -0.005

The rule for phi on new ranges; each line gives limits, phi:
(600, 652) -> -0.020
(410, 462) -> -0.019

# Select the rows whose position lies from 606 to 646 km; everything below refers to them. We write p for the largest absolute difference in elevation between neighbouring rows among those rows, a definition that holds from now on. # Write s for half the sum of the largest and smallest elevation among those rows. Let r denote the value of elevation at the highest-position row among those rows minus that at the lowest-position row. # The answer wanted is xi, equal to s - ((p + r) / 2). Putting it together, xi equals 1.02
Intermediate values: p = 0.196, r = -0.18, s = 1.03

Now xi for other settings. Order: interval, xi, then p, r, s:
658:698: 0.79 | 0.185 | 0.16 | 0.96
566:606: 1.03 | 0.187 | 0.05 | 1.15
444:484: 0.95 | 0.138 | 0.00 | 1.02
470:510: 0.92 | 0.209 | 0.12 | 1.08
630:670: 0.90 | 0.196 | -0.07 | 0.96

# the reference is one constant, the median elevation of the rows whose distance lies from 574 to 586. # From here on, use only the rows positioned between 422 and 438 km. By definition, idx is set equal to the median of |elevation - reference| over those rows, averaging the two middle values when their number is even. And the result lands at 0.254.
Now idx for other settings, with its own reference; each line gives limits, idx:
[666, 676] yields 0.301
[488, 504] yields 0.120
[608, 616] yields 0.133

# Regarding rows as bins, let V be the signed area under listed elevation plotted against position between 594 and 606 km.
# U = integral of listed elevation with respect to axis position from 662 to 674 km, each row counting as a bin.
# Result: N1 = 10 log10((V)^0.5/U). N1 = -4.7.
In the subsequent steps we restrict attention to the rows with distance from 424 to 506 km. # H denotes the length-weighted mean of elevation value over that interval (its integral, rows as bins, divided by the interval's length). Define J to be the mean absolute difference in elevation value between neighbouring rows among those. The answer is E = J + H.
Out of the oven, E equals 1.11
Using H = 1.04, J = 0.0694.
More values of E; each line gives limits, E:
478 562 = 1.16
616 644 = 1.08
